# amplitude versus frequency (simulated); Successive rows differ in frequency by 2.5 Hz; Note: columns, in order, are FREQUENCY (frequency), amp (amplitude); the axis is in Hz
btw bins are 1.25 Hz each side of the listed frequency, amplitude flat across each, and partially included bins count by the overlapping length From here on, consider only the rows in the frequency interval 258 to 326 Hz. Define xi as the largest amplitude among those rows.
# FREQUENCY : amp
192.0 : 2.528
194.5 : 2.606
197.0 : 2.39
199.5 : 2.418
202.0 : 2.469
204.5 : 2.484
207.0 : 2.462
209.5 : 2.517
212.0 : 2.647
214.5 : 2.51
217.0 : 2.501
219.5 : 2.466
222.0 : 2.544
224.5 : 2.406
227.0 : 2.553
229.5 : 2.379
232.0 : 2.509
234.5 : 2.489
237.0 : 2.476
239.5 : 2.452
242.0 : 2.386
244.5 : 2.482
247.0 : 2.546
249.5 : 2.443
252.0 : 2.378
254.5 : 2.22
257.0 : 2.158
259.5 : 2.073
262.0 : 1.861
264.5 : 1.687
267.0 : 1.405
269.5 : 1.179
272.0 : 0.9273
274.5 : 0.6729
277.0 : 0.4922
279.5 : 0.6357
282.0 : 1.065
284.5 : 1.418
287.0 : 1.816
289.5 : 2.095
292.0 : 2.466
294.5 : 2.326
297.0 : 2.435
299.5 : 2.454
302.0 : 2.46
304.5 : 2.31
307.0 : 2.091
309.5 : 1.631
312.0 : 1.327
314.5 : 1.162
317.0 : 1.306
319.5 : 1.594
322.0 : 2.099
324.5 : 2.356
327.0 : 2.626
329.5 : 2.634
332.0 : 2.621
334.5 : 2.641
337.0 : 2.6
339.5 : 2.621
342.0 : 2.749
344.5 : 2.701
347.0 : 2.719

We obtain 2.466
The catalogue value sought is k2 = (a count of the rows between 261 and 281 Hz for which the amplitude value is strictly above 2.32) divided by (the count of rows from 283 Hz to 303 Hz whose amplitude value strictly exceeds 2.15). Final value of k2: 0.0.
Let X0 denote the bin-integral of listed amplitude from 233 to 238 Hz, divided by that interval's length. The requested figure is 2.48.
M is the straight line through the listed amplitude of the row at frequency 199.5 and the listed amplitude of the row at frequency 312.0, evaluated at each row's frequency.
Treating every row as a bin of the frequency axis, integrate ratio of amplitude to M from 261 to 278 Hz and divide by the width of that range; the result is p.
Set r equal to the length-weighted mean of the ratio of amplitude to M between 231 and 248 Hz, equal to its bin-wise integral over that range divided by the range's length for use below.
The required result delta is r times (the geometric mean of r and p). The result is 1.1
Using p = 0.7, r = 1.22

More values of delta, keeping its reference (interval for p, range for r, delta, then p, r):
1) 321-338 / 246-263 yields 1.9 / 2.2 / 1.19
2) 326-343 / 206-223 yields 1.8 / 2.4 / 1.11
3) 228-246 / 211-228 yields 1.3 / 1.2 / 1.13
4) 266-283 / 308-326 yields 1.1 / 0.5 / 1.31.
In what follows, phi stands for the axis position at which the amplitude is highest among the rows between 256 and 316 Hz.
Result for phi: 292.0 Hz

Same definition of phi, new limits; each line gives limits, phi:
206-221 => 212.0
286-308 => 292.0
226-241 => 227.0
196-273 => 212.0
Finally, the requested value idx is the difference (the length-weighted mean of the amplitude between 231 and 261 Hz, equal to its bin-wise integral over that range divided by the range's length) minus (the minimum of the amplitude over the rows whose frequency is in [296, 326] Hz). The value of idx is 1.22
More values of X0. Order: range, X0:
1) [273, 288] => 1.00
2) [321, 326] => 2.25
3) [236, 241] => 2.46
